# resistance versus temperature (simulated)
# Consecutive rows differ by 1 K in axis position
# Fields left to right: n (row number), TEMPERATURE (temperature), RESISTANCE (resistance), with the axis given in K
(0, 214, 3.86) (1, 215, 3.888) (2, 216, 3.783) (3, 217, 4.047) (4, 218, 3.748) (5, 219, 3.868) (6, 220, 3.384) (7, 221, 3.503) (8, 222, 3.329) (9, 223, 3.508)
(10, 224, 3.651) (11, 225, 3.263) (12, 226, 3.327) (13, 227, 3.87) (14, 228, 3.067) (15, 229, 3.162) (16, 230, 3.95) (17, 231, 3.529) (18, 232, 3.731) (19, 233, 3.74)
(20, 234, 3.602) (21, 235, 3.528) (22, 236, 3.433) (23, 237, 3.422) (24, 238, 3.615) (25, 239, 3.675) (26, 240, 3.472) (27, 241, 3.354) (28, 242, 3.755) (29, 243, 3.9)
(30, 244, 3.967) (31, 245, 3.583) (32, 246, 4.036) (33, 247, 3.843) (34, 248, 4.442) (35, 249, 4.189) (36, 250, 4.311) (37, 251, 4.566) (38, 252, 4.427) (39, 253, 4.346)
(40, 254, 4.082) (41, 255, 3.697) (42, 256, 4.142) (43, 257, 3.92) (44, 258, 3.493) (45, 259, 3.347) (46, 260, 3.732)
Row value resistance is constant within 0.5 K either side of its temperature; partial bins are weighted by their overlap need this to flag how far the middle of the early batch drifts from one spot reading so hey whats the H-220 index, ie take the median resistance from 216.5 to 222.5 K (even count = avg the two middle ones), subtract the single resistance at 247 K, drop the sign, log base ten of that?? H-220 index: -0.7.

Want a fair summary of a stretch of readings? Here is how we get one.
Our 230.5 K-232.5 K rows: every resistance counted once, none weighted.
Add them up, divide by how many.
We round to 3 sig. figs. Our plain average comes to 3.63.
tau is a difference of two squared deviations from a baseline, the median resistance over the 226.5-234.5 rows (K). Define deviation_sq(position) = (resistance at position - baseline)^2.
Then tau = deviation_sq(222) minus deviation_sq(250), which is -0.30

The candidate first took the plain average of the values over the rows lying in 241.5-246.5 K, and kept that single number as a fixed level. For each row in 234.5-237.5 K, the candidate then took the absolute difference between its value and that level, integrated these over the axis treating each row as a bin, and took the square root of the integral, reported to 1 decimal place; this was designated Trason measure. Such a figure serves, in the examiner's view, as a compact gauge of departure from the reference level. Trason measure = 1.1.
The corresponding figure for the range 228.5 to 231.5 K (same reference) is 1.1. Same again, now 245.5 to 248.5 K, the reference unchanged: 0.9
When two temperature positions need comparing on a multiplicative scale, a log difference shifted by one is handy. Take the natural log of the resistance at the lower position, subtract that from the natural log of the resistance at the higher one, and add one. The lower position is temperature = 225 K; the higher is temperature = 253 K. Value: 1.3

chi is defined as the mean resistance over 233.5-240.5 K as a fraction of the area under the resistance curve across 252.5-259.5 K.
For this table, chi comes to 0.131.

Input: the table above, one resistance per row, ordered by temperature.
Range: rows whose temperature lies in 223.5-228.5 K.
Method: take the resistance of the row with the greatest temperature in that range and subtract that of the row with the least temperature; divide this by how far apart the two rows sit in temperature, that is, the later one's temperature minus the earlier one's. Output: -0.15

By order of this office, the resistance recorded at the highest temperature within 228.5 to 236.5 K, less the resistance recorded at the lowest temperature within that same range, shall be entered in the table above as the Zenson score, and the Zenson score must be 0.3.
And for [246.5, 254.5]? 0.2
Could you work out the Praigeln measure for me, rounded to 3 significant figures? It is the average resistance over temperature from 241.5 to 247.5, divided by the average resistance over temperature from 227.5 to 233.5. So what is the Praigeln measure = 1.09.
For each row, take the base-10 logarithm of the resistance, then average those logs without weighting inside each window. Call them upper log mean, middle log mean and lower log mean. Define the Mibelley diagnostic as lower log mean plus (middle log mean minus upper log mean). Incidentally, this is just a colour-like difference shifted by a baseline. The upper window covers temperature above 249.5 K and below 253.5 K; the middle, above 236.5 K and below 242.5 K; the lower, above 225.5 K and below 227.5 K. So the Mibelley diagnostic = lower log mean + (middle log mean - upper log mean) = 0.46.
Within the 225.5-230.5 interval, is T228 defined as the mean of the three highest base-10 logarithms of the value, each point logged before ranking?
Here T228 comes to 0.569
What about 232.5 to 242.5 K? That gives 0.571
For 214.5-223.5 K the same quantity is 0.595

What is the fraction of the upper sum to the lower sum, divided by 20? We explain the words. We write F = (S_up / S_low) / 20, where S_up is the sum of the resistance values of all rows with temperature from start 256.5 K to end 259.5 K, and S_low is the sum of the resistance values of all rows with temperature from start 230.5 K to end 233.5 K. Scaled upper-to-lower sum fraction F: 0.0489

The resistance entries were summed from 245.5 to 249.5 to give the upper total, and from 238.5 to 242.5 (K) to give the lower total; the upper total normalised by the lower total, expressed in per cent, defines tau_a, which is 116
